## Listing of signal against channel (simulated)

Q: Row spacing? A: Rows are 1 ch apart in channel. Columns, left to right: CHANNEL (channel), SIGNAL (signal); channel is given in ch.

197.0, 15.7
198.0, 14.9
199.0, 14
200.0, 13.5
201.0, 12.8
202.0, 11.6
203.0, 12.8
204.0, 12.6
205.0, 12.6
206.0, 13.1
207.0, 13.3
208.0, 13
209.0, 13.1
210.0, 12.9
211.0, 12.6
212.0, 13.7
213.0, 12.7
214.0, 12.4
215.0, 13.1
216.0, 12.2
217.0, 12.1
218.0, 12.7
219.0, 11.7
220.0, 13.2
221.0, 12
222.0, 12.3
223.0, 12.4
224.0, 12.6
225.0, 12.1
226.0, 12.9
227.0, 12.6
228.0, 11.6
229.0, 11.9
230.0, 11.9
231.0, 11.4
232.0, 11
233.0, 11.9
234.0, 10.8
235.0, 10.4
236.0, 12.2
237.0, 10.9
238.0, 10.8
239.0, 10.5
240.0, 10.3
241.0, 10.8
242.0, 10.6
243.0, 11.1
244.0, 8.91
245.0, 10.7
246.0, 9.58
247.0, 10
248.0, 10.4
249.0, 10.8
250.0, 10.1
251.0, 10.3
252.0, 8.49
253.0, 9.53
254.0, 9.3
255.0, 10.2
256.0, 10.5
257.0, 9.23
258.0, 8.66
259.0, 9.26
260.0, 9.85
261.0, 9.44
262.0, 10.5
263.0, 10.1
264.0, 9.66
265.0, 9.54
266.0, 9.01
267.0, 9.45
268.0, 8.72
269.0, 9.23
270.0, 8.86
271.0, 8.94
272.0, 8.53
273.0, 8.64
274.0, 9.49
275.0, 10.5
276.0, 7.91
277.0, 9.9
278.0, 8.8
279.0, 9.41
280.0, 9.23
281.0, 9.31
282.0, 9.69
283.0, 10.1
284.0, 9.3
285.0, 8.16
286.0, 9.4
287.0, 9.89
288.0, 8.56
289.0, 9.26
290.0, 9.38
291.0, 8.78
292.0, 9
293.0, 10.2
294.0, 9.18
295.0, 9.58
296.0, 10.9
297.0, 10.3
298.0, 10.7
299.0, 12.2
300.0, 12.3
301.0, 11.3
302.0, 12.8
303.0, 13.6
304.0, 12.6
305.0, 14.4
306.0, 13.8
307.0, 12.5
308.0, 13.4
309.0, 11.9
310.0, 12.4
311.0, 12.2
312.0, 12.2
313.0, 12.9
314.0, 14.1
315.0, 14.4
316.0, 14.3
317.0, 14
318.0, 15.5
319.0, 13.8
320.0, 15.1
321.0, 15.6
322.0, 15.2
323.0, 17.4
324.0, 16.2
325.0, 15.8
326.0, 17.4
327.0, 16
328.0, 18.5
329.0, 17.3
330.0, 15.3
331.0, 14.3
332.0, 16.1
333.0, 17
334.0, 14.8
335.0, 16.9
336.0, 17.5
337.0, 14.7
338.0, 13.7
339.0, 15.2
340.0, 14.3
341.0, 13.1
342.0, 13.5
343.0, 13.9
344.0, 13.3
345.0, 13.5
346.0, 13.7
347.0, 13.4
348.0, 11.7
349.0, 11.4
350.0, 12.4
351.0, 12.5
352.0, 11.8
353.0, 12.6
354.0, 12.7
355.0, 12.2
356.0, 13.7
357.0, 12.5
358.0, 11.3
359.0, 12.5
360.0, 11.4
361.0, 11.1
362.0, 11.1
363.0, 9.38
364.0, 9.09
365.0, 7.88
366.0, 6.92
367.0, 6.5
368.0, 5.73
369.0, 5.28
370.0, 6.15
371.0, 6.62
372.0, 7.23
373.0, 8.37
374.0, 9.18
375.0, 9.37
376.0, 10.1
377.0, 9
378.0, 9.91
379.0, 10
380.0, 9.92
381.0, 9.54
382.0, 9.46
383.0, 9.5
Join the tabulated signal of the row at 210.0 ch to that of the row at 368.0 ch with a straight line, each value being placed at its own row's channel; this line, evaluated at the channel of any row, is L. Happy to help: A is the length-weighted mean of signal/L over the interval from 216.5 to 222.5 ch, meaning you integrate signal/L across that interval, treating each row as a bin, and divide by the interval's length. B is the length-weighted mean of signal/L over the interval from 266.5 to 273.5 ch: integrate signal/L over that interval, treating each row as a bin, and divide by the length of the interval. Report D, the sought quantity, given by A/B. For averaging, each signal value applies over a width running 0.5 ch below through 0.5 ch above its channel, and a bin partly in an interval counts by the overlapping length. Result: 1.13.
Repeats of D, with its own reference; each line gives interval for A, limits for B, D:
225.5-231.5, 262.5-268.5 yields 1.10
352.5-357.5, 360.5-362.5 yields 1.09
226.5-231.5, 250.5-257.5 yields 1.11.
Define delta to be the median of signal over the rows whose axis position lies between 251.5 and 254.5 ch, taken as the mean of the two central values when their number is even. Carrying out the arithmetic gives 9.3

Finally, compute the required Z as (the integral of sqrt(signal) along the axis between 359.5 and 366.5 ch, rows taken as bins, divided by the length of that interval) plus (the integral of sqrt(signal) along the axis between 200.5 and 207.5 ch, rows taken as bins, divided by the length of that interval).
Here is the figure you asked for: 6.6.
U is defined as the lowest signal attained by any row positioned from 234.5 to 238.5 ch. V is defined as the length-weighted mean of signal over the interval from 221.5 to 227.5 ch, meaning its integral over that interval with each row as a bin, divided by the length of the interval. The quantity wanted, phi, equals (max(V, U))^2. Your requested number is 156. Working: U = 10.4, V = 12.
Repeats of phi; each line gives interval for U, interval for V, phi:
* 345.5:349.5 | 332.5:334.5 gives 253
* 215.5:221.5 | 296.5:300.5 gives 137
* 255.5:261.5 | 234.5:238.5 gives 123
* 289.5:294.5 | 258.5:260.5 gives 91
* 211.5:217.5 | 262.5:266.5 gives 146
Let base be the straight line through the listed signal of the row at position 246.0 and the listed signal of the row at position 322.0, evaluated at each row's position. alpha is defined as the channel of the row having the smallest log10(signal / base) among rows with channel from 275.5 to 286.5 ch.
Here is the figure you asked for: 285.0 ch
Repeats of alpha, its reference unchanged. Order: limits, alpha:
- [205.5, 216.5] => 216.0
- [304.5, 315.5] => 309.0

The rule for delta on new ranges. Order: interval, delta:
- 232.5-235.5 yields 10.8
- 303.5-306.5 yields 13.8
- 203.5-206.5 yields 12.6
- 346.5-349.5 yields 11.7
